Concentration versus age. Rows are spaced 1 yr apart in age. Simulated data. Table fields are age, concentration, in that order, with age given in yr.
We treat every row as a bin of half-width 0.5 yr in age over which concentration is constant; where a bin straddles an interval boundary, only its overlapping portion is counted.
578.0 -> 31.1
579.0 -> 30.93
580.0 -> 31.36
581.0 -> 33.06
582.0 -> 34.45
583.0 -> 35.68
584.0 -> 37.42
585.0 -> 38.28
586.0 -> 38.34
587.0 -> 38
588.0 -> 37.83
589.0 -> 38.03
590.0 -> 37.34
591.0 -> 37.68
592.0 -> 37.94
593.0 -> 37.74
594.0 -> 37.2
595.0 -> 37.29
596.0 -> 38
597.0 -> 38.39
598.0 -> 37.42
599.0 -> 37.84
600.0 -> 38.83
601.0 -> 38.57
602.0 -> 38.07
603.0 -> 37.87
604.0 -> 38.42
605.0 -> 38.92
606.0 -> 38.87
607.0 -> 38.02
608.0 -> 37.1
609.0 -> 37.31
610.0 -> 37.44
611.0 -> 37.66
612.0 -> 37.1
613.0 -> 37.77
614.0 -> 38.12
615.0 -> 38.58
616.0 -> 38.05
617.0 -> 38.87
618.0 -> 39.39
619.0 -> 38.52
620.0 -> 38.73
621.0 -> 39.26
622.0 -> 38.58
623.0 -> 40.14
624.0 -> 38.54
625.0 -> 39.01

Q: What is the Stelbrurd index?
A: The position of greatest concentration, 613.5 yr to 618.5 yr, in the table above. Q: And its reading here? 618.0 yr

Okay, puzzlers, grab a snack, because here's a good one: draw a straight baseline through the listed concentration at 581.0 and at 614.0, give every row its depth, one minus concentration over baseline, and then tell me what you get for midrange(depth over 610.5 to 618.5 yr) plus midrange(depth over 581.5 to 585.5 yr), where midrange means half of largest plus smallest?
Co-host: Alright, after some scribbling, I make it -0.086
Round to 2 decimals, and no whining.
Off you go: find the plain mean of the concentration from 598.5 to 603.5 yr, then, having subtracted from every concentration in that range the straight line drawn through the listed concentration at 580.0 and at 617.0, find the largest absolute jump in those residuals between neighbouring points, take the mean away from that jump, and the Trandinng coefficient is -37.45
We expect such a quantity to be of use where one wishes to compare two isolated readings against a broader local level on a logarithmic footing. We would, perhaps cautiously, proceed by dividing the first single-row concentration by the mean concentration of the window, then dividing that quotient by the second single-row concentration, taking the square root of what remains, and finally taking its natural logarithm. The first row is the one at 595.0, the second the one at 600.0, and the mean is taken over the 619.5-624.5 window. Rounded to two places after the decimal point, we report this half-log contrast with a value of -1.85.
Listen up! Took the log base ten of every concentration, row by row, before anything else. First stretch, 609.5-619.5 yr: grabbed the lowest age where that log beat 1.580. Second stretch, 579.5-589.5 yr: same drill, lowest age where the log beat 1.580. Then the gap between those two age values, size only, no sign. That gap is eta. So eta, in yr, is 29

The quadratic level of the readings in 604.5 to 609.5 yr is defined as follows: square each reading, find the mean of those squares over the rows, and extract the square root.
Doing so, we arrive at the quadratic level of 38.1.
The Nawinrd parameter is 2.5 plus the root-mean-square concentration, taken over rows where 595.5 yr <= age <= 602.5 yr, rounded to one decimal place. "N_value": 40.7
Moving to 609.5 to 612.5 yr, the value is 39.9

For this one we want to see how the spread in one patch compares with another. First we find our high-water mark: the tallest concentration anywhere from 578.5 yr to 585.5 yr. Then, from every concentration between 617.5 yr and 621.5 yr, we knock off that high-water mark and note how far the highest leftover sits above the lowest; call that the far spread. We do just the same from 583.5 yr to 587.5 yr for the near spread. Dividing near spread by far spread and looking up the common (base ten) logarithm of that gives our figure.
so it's 0.02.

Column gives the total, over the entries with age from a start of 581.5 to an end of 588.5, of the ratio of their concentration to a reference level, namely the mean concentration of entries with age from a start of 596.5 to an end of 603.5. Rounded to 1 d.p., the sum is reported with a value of 6.8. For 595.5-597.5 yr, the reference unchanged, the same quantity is 2.0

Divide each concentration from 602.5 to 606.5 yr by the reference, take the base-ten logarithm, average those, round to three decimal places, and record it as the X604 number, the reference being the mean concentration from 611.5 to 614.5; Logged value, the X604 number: 0.010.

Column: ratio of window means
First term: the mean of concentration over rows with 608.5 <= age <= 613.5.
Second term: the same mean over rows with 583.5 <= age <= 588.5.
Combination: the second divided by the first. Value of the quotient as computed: 1.01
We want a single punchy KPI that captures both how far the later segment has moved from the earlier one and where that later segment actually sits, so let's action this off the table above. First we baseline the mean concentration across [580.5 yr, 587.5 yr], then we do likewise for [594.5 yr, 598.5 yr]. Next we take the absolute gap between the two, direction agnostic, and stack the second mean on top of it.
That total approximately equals 39.1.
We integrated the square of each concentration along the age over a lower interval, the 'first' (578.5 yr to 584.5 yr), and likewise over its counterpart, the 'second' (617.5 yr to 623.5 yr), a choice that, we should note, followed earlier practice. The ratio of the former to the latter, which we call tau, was 0.75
